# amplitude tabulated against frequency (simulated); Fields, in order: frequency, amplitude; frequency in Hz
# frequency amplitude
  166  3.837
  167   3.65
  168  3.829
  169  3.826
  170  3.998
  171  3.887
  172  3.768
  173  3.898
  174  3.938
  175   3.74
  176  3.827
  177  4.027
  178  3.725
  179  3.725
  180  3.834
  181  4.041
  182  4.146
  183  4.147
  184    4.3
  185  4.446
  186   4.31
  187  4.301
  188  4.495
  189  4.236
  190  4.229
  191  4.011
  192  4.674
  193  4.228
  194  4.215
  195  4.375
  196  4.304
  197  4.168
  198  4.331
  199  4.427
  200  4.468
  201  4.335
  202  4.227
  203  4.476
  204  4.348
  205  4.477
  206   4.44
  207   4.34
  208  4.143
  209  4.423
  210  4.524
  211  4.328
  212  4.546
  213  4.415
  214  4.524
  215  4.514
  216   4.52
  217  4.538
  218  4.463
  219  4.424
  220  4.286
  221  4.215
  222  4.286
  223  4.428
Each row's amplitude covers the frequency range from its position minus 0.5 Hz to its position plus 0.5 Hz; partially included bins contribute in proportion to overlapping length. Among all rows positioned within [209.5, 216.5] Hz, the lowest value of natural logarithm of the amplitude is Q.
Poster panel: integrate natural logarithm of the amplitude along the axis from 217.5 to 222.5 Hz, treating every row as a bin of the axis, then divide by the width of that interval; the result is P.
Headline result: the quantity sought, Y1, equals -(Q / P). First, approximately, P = 1.47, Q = 1.47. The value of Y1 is -1.00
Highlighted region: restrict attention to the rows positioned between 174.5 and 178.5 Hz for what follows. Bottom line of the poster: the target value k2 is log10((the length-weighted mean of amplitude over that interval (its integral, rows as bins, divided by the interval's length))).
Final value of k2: 0.58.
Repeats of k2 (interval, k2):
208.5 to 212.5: 0.65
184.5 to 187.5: 0.64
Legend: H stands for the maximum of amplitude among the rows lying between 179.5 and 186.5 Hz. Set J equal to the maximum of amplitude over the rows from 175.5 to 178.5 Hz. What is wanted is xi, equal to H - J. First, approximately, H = 4.446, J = 4.027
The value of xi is 0.4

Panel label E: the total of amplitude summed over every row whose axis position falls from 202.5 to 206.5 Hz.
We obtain 18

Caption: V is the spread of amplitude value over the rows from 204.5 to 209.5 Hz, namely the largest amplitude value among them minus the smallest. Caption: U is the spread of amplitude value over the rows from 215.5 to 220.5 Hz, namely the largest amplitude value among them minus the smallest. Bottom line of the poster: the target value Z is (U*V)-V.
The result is -0.25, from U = 0.25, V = 0.33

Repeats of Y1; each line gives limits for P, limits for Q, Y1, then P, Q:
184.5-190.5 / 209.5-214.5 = -1.00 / 1.47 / 1.47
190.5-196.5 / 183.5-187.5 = -1.00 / 1.46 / 1.46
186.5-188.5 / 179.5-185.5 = -0.91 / 1.48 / 1.34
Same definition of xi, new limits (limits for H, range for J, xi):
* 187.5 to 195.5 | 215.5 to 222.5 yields 0.1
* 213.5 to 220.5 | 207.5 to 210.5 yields 0.0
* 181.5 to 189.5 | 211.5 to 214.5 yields -0.1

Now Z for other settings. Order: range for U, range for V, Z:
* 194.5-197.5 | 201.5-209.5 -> -0.26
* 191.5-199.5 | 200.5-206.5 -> -0.12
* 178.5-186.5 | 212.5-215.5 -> -0.03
